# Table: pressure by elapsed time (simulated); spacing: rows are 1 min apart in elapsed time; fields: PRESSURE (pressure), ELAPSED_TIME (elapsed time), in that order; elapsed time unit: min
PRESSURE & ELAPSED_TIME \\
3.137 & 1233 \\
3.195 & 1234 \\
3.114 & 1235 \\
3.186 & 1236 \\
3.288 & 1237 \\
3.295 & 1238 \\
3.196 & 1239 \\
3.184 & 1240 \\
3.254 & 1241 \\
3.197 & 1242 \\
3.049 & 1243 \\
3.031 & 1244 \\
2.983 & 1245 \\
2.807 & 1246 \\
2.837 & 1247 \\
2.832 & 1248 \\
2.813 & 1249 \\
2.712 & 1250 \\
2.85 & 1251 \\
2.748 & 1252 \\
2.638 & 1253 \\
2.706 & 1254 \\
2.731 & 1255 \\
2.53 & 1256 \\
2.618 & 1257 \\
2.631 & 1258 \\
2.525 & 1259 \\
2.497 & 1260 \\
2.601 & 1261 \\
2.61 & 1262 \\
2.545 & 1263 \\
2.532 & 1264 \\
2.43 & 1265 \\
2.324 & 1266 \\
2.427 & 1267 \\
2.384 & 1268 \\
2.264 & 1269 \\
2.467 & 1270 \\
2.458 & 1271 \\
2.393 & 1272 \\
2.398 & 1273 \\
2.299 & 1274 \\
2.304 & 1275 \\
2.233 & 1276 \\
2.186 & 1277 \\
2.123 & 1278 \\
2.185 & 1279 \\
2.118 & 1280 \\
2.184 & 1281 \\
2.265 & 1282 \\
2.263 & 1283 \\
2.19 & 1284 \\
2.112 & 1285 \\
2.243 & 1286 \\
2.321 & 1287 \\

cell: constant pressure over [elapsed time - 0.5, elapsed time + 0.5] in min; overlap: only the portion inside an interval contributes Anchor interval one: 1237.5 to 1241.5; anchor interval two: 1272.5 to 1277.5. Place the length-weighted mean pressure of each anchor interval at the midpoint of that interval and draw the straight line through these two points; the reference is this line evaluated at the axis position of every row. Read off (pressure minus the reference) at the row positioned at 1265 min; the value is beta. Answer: -0.12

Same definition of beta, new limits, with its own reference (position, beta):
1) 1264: -0.05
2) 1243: -0.09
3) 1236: -0.14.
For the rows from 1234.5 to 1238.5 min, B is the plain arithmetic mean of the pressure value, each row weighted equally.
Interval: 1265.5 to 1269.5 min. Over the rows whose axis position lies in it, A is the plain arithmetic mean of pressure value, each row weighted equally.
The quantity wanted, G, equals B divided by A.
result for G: 1.37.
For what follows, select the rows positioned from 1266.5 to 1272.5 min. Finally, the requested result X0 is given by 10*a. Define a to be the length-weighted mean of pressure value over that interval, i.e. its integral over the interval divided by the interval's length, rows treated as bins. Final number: 24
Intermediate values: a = 2.4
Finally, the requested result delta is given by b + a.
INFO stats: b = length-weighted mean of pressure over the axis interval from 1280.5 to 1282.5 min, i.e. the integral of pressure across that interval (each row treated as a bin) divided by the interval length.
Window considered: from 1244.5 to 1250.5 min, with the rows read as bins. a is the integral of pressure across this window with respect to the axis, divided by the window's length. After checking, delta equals 5.06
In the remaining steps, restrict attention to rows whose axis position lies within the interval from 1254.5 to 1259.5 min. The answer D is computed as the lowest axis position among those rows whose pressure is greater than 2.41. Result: 1255 min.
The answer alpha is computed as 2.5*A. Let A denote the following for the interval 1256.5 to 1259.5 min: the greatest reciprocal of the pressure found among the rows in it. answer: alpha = 0.99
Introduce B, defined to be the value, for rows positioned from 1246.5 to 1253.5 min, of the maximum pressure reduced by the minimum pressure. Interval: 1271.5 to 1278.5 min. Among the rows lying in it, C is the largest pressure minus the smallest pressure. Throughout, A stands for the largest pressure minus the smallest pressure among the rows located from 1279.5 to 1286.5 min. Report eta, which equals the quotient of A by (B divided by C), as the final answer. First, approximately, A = 0.153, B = 0.21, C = 0.275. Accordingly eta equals 0.20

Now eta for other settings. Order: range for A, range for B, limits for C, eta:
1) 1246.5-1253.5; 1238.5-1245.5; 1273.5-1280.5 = 0.15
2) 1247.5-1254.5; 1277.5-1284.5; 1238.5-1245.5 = 0.39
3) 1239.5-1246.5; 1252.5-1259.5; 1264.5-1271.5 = 0.44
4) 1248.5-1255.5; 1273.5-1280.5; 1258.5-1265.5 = 0.21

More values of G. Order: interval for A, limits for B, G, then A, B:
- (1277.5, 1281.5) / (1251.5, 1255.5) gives 1.26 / 2.15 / 2.71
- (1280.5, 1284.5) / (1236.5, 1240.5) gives 1.46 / 2.23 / 3.24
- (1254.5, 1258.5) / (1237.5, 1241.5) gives 1.23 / 2.63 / 3.23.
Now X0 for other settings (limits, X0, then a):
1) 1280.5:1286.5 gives 22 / 2.2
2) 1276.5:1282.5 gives 22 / 2.2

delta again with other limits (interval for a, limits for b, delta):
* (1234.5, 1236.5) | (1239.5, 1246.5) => 6.22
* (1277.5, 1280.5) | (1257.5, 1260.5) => 4.69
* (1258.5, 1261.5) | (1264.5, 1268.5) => 4.93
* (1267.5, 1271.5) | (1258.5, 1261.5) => 4.93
